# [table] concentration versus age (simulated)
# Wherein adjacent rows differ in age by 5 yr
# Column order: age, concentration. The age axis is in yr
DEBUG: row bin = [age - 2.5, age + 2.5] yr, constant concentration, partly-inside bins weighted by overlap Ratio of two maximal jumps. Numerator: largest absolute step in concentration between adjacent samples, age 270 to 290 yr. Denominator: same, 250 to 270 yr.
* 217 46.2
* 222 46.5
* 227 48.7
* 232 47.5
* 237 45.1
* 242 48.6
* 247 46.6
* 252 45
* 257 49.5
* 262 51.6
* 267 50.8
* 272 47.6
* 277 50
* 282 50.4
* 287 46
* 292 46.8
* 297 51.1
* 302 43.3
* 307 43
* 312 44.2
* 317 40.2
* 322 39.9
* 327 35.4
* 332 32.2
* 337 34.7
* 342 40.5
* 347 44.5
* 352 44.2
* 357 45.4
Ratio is 1.0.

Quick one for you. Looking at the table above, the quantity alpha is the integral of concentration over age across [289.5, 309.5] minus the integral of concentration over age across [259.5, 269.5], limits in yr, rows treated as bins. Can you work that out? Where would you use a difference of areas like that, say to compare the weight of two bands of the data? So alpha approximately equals 409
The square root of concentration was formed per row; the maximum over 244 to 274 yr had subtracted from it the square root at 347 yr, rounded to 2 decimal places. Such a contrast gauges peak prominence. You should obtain 0.51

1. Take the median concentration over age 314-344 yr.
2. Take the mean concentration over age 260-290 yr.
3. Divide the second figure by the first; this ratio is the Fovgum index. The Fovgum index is 1.31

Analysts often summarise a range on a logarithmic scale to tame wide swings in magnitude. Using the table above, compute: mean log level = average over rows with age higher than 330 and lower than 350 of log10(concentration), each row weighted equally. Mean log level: 1.58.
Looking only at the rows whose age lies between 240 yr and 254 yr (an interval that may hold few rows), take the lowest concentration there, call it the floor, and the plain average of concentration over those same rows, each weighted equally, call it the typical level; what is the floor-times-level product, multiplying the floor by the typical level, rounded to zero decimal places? 2103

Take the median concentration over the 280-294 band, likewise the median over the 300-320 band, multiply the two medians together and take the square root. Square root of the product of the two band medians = 45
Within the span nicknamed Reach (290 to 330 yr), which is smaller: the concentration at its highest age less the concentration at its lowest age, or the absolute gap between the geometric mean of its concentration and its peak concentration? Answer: -11.4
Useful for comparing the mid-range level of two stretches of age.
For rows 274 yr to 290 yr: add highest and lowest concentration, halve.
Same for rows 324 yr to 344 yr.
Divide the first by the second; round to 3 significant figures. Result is 1.33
